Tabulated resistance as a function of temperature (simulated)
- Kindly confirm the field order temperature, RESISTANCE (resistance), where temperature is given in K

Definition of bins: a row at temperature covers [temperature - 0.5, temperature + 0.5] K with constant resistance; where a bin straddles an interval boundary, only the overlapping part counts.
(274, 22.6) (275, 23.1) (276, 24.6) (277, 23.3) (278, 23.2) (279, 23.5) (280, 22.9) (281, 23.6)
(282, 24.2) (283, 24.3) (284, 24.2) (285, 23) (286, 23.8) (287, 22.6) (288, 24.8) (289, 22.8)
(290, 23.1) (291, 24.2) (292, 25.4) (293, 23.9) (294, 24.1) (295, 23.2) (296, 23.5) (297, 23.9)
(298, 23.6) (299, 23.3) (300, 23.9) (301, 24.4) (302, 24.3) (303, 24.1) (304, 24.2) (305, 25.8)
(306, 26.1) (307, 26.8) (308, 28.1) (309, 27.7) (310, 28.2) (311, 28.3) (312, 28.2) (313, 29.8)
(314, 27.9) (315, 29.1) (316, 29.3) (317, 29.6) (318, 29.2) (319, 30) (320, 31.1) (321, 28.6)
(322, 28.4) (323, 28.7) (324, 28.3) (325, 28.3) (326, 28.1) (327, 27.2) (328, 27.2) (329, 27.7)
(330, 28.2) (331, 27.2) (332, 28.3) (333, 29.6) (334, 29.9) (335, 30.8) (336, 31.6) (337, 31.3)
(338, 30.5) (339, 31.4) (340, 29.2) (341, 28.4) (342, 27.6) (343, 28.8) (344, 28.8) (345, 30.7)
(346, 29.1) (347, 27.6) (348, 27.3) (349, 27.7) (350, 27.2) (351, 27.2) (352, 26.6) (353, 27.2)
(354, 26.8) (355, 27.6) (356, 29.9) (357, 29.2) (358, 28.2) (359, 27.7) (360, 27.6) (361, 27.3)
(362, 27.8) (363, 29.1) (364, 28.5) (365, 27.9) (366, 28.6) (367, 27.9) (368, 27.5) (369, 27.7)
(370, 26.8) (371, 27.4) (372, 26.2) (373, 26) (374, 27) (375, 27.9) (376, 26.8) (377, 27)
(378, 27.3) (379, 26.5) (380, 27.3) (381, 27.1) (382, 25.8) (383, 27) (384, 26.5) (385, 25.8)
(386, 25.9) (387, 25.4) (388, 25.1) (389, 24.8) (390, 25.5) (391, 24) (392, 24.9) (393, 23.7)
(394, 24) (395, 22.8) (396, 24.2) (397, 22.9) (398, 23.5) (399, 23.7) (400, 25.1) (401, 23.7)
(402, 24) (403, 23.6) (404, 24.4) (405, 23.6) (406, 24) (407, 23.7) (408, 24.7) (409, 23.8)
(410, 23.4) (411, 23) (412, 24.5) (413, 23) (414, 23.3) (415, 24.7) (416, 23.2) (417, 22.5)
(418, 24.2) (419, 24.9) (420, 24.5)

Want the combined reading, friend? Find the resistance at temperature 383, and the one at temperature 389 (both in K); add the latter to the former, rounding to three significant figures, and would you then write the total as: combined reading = 51.8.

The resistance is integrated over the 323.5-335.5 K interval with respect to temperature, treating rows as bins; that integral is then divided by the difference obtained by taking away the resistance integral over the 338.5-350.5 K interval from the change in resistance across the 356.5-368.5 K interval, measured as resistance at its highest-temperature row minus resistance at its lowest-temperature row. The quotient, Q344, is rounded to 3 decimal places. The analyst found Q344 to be -0.986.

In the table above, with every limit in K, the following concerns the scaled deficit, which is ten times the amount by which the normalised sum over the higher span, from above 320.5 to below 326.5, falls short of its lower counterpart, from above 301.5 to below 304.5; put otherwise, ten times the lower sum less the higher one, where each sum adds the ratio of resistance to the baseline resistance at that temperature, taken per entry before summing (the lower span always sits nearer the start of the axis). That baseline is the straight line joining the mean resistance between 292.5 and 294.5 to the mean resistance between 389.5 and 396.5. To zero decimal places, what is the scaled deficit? -41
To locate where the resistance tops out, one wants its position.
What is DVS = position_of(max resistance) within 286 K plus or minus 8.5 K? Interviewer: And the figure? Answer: 292 K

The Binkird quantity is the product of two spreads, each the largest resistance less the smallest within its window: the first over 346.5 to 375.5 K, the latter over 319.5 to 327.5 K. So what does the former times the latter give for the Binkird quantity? 15.2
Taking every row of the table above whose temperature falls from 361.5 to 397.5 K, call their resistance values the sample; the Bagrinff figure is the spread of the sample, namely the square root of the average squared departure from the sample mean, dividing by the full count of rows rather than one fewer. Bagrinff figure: 1.6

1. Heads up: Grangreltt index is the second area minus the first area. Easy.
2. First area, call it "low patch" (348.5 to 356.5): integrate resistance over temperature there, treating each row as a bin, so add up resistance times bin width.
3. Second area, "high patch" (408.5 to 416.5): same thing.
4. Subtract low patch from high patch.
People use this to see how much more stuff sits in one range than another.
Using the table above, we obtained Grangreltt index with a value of -31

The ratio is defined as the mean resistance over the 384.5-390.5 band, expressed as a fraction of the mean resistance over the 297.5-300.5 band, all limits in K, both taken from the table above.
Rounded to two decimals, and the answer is 1.08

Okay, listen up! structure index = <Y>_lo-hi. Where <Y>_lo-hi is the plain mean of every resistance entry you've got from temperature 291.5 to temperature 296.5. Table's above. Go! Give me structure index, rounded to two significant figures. 24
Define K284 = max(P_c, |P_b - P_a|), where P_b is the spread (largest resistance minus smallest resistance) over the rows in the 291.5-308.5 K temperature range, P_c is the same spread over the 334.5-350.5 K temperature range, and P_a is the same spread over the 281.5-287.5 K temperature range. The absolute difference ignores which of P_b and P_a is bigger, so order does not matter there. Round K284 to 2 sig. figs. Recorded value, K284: 4.4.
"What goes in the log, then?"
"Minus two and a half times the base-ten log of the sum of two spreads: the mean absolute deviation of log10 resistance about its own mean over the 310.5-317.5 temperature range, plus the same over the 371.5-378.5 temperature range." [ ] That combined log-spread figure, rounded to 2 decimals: 4.40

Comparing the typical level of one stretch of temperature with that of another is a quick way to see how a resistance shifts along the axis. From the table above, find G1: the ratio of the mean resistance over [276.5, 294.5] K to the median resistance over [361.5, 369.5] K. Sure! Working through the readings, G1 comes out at 0.85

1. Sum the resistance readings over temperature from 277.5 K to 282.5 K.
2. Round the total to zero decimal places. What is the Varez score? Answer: 117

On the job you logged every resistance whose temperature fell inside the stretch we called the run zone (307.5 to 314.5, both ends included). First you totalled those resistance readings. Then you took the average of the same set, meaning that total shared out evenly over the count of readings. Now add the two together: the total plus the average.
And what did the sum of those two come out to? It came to 227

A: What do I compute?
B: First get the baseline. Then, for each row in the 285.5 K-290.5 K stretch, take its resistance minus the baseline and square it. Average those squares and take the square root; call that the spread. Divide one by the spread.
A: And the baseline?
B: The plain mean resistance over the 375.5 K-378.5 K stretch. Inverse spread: 0.27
